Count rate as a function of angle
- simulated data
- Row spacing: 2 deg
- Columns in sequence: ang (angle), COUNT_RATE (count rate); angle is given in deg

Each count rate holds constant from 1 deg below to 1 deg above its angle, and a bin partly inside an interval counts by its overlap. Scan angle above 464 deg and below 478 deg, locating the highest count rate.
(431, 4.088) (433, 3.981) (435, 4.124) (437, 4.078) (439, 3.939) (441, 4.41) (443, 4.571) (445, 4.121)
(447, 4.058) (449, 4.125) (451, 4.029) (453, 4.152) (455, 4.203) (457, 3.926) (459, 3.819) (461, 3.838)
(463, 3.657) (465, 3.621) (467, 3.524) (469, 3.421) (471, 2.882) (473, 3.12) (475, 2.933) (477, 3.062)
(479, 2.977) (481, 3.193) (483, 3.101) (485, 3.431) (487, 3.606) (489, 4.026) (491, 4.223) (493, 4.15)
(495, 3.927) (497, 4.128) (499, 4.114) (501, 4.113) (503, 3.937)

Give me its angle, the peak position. 465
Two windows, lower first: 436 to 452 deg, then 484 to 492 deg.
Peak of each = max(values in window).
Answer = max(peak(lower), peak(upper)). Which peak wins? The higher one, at 4.571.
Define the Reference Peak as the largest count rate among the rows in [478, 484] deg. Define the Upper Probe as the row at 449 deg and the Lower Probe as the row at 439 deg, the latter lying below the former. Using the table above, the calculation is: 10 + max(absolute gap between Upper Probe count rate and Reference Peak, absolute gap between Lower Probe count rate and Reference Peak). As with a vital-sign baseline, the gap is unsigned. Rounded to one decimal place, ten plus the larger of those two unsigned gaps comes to 10.9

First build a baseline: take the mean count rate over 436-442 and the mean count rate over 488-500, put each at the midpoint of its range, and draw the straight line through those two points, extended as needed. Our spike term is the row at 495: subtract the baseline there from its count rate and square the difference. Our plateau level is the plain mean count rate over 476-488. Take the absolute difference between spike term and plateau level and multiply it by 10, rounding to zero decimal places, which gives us 32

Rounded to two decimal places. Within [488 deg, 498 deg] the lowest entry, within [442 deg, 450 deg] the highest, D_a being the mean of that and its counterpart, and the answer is 4.25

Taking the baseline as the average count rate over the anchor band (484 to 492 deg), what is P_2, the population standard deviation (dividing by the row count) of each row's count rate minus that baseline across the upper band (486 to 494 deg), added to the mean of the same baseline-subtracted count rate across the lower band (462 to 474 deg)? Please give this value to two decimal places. -0.21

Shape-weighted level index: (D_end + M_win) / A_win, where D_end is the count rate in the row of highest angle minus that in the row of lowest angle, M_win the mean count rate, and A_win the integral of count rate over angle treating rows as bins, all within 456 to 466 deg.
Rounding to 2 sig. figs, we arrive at 0.092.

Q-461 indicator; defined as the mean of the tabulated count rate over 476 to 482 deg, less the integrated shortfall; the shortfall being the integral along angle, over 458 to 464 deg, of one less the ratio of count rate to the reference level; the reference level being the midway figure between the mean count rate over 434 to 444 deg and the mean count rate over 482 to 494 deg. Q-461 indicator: 2.75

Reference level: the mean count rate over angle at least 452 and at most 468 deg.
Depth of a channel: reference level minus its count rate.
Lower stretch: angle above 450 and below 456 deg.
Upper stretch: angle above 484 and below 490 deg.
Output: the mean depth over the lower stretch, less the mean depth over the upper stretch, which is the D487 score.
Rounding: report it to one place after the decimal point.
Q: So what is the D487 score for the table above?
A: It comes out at -0.4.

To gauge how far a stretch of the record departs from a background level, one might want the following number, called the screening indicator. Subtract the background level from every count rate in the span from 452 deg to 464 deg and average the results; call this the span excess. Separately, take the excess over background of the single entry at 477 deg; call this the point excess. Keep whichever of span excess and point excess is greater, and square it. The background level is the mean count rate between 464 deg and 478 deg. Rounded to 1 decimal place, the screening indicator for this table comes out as 0.5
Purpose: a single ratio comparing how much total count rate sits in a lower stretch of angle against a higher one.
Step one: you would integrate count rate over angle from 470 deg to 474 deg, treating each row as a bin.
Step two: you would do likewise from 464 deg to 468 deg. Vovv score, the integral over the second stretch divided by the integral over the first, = 1.19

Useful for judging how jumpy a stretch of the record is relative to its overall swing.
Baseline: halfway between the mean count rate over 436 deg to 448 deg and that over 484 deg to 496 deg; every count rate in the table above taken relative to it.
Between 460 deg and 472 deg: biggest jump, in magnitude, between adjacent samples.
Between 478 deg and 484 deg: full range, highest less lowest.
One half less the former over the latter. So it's -2.00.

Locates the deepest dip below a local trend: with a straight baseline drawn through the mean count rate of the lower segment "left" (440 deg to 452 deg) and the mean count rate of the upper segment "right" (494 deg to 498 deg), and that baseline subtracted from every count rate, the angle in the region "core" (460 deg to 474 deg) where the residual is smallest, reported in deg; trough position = 471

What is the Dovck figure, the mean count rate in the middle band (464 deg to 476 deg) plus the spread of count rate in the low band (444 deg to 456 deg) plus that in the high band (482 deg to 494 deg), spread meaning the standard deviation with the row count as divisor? 3.72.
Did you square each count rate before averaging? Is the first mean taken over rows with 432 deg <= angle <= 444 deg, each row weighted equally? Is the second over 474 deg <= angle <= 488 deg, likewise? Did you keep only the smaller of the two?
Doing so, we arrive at 10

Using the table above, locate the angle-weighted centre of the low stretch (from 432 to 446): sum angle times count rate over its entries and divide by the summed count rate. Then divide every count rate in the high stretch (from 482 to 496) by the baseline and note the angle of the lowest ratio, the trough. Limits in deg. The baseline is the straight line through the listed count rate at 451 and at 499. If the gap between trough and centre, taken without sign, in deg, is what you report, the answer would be 43.9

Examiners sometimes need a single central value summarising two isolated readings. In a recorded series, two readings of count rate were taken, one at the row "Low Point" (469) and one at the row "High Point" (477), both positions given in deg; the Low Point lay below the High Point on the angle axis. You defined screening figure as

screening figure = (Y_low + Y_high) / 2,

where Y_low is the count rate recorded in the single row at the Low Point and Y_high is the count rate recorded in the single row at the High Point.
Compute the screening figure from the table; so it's 3.2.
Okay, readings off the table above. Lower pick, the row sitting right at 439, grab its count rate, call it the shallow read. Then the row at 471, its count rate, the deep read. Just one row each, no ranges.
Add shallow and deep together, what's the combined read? 6.82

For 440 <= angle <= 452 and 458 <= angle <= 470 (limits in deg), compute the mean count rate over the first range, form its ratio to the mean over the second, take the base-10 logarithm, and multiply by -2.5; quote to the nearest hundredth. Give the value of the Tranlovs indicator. -0.16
